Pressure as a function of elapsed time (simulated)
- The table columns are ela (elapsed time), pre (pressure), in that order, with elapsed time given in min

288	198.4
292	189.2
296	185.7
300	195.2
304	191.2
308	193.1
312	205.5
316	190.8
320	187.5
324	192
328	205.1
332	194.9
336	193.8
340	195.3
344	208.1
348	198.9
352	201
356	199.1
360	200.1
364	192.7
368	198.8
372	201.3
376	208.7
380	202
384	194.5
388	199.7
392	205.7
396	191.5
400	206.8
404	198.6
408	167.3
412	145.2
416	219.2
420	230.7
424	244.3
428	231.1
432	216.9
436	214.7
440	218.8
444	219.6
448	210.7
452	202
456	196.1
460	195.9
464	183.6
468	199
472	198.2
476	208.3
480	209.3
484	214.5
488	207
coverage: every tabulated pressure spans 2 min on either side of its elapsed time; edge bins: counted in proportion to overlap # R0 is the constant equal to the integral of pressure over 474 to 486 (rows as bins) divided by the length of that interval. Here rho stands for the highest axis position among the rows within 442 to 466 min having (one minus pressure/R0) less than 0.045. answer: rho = 452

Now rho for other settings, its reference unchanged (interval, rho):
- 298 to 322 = 312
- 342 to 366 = 344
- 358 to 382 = 380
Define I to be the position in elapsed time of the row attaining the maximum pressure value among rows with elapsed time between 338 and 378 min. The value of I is 376 min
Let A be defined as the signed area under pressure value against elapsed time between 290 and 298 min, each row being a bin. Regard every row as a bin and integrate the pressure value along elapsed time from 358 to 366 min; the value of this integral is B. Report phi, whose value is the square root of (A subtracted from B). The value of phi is 8.5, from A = 1500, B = 1571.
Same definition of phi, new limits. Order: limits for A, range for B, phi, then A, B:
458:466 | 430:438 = 14.4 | 1518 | 1726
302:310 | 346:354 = 7.9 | 1537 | 1600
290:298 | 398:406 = 11.0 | 1500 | 1622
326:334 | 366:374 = 0.6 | 1600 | 1600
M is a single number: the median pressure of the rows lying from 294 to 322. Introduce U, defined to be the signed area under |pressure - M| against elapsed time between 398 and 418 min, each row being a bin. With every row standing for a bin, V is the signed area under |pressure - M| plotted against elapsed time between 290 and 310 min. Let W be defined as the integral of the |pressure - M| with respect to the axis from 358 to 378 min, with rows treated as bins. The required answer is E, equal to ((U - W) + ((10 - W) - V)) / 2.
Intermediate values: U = 484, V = 54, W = 182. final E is 38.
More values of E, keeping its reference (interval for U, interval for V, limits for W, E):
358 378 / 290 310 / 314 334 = -21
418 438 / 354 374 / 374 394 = 78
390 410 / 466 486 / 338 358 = -204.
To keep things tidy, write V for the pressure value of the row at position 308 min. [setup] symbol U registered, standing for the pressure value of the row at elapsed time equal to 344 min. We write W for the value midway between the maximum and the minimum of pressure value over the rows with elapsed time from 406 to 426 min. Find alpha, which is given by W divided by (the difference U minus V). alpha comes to 13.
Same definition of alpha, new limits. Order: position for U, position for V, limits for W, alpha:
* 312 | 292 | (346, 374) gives 12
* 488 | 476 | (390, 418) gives -140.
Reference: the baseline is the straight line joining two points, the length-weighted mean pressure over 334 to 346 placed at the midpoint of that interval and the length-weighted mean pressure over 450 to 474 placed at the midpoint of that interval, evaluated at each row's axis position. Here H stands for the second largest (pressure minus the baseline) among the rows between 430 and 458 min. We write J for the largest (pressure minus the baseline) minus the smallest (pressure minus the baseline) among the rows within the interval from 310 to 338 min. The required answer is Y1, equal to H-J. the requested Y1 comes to 5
